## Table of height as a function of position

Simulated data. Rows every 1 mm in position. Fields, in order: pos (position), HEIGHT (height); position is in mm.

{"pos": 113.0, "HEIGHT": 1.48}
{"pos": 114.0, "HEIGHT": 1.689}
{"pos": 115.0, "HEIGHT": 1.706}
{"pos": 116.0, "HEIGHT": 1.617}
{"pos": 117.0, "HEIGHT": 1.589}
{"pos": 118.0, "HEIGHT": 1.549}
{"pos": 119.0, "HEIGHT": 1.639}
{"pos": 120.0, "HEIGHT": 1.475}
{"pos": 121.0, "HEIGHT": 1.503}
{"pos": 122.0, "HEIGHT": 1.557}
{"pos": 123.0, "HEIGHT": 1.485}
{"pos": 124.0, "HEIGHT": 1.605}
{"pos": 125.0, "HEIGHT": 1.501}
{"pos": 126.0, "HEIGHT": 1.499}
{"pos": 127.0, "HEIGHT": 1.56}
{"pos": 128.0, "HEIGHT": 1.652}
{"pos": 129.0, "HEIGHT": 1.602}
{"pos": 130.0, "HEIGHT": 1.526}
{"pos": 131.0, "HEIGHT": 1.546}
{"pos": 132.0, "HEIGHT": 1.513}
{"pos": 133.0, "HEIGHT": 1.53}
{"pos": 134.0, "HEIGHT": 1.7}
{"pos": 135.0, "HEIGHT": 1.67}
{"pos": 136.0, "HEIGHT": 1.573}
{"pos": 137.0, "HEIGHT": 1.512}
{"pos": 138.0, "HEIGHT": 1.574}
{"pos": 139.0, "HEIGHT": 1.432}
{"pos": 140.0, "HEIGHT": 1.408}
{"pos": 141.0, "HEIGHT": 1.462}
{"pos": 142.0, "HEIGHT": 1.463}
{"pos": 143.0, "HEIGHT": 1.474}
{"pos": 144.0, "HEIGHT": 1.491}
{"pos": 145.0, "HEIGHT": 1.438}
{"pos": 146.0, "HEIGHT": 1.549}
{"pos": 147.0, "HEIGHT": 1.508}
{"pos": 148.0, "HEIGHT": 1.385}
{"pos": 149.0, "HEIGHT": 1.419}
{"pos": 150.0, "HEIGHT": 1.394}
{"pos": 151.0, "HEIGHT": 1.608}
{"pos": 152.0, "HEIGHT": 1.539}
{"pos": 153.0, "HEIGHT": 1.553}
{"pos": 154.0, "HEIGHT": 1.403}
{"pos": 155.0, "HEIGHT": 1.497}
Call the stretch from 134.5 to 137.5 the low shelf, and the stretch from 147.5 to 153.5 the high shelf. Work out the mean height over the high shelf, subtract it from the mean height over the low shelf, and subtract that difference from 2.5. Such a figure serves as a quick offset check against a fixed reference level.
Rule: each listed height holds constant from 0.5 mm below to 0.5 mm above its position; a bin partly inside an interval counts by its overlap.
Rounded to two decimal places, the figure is 2.40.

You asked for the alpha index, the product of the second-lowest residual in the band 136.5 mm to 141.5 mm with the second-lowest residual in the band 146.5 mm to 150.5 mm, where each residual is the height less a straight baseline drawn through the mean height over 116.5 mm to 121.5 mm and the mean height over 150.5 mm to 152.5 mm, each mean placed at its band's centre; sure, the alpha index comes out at 0.024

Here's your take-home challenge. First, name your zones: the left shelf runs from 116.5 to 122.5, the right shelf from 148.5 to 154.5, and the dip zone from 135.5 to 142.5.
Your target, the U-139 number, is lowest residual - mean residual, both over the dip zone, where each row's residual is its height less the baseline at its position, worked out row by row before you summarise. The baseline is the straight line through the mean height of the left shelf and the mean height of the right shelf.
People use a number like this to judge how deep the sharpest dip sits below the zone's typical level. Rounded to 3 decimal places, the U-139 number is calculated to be -0.079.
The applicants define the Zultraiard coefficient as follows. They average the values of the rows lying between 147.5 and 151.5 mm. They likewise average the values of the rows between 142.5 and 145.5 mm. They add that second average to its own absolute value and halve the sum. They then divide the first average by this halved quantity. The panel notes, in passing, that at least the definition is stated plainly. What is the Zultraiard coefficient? 0.99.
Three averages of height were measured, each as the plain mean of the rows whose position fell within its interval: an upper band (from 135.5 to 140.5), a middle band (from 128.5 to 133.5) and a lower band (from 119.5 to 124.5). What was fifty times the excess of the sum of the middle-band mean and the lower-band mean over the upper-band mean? 78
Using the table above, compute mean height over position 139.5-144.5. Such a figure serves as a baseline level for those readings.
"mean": 1.46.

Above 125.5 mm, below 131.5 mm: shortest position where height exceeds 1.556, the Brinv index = 127.0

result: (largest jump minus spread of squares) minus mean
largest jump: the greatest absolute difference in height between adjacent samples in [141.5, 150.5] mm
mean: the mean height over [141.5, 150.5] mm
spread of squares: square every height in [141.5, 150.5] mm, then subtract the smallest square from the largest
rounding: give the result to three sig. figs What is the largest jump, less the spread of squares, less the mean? -1.82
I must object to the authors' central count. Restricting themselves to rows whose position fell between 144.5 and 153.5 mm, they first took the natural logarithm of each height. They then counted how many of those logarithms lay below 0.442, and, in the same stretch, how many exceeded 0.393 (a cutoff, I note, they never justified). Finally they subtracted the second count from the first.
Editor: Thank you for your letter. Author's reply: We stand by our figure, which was 3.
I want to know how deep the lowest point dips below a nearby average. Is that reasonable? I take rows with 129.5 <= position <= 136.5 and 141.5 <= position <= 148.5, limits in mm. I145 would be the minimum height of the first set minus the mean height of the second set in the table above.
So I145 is 0.04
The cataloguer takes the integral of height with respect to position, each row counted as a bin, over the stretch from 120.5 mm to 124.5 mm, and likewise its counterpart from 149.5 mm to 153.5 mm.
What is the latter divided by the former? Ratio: 0.99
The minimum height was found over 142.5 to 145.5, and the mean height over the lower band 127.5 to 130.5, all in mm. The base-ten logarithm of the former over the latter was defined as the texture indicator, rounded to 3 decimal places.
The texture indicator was -0.045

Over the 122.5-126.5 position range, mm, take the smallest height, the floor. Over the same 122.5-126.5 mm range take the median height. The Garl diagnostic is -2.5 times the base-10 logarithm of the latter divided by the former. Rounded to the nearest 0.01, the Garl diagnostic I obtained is -0.01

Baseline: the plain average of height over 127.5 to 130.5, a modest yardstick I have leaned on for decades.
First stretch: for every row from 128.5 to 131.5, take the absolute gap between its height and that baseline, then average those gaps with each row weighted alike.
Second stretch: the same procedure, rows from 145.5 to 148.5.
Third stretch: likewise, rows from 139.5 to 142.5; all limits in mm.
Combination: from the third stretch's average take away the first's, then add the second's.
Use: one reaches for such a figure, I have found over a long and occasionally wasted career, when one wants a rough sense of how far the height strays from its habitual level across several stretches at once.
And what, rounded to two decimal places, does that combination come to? 0.22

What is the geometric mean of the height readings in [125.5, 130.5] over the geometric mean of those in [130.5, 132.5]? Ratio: 1.02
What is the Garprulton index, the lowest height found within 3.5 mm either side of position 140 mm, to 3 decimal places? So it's 1.408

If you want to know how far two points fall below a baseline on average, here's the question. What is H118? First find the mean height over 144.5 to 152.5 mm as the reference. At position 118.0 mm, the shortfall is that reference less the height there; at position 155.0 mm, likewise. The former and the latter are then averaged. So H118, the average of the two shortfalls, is -0.043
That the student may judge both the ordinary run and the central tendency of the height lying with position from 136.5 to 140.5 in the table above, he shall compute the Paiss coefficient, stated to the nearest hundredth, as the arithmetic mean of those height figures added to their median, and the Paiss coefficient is 2.95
